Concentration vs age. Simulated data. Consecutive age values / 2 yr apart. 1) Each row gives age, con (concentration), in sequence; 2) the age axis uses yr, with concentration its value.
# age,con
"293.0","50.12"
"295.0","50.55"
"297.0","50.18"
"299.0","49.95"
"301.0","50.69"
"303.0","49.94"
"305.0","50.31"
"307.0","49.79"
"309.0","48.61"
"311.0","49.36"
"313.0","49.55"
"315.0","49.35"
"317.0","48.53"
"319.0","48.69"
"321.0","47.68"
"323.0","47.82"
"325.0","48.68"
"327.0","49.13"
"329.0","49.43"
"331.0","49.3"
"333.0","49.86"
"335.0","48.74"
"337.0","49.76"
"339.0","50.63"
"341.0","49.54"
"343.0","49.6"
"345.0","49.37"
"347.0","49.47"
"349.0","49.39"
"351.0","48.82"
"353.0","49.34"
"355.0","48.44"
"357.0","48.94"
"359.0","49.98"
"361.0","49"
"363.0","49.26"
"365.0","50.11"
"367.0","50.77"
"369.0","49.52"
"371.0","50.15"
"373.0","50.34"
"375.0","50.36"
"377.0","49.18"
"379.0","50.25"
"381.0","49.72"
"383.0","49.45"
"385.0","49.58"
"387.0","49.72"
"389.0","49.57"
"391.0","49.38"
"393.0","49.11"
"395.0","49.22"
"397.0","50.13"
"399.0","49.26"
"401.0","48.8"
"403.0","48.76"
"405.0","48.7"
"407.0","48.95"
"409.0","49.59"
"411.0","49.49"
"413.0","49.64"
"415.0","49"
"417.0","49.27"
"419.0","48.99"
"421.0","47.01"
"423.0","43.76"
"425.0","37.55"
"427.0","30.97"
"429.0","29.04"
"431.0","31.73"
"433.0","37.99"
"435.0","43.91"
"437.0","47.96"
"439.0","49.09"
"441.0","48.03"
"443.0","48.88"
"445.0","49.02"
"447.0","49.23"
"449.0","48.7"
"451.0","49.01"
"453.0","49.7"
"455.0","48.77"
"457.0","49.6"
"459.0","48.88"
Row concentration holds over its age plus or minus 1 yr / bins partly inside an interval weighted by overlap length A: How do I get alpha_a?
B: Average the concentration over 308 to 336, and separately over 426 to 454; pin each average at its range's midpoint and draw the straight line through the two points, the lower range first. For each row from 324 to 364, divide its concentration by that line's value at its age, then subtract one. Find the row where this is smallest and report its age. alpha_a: 325.0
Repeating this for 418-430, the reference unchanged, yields 429.0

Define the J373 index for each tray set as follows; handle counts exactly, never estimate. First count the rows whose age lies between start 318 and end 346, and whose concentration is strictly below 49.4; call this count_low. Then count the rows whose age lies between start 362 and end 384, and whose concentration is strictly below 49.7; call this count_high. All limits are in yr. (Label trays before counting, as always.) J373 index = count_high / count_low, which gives 0.5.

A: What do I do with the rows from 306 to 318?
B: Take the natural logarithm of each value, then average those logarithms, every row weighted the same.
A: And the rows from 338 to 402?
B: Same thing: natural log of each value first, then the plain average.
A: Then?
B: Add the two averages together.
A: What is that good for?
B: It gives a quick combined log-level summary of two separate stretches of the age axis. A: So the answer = 7.80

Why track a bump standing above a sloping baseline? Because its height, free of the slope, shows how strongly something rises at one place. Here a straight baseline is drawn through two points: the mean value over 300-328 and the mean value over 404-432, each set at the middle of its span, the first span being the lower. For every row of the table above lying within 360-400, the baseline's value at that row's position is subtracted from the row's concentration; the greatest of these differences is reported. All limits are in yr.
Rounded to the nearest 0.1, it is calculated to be 5.2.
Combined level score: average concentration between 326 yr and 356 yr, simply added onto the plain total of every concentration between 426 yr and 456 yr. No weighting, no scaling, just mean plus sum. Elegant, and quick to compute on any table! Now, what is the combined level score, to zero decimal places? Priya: 711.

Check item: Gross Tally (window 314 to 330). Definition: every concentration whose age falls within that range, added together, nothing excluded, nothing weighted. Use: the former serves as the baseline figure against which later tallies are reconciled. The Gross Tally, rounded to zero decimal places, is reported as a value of 389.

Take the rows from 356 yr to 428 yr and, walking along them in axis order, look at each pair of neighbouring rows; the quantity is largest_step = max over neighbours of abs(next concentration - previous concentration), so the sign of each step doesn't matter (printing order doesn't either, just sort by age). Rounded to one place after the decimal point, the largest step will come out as 6.6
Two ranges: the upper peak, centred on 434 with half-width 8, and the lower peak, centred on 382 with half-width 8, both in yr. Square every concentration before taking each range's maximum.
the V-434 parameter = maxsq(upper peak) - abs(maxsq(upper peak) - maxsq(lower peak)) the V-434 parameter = 2284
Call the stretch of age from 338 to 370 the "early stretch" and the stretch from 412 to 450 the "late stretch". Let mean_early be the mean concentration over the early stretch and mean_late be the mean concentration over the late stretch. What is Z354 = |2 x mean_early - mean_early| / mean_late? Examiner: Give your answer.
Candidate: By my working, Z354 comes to 1.12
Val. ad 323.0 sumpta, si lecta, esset 47.82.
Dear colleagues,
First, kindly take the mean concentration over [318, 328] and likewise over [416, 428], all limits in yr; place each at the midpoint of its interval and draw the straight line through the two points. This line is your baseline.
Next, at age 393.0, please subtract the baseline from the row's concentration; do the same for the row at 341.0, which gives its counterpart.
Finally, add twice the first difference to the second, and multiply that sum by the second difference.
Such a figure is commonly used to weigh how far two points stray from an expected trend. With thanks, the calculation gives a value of 24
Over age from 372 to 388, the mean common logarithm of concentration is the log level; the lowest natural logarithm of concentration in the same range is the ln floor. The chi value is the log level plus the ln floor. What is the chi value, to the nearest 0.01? 5.59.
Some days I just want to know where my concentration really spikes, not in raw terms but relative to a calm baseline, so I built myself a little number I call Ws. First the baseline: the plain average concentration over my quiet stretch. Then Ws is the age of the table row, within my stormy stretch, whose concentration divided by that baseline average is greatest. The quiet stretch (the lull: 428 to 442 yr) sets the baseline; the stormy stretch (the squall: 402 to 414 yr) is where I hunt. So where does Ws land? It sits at 413.0 yr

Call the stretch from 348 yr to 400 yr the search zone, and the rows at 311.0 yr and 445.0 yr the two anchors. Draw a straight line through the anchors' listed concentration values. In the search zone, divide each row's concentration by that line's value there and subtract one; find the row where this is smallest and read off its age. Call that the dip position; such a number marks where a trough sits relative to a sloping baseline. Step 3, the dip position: 355.0 yr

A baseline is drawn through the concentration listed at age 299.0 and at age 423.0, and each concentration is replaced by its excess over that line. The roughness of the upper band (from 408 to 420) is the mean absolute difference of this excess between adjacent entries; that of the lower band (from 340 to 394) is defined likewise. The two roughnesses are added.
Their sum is 0.77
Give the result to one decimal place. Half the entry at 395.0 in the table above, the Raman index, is 24.6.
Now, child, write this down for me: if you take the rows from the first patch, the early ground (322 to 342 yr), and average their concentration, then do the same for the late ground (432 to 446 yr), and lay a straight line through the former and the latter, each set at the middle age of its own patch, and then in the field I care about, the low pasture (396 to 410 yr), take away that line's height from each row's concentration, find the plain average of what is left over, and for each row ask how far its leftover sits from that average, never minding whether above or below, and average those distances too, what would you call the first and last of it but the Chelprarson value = 0.4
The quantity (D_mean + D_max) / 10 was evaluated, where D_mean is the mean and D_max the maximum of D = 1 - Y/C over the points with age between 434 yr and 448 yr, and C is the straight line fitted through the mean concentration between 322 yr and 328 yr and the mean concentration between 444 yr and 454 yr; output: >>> 0.013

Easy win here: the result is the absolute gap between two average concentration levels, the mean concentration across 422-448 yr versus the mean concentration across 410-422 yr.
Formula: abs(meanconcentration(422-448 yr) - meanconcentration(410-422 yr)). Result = 6.8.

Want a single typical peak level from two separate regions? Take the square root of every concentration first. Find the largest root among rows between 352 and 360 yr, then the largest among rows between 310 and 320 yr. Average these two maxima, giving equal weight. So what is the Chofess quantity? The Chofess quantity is 7.05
